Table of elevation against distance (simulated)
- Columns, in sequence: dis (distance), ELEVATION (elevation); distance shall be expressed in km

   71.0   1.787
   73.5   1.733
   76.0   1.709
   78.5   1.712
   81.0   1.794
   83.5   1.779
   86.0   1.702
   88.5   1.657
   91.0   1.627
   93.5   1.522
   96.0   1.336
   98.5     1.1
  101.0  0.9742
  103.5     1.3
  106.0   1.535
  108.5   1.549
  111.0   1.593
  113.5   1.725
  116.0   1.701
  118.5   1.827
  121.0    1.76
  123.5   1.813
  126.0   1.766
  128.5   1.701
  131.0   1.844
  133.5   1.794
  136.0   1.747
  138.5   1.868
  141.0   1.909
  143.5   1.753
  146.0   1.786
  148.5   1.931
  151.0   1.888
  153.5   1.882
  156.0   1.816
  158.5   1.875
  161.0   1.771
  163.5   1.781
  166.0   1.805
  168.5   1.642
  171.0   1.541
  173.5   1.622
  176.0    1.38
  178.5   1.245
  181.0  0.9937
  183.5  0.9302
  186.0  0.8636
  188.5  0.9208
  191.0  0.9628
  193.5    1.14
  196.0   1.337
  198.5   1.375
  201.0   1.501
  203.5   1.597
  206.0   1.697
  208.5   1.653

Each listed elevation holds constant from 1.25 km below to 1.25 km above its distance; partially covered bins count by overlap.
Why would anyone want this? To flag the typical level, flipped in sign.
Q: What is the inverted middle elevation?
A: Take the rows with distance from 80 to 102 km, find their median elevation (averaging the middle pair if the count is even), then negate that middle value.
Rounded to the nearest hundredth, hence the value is -1.63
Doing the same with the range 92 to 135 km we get -1.70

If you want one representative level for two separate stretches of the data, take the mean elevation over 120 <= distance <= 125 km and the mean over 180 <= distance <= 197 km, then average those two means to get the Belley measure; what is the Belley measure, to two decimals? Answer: 1.40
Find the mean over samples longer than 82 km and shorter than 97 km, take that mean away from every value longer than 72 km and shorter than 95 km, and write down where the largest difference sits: 81.0 km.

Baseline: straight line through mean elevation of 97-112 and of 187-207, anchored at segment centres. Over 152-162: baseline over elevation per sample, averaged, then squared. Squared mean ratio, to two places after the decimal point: 0.52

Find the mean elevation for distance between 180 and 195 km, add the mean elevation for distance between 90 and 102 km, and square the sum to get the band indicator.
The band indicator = 5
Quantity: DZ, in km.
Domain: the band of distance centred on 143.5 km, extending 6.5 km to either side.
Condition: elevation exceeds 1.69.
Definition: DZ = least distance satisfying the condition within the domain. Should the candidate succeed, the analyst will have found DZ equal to 138.5 km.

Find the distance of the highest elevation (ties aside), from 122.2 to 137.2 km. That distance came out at 131.0 km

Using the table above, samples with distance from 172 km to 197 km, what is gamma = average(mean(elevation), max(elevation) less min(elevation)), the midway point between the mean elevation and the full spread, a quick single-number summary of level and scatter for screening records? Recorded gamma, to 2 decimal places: 0.95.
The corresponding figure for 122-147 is 1.00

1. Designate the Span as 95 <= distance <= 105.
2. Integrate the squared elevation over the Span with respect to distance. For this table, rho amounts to 14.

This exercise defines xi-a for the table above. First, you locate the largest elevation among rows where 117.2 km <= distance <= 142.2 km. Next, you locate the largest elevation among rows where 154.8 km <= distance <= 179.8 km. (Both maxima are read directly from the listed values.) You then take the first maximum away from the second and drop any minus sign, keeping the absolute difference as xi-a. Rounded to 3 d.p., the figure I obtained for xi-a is 0.034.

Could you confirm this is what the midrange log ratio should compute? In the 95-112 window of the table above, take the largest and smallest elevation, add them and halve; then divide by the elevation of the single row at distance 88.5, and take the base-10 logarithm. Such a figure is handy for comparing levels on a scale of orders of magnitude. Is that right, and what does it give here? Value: -0.11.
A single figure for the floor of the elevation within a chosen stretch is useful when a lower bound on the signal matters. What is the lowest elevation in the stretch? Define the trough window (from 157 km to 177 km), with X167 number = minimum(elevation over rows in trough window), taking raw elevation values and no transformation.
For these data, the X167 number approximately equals 1.38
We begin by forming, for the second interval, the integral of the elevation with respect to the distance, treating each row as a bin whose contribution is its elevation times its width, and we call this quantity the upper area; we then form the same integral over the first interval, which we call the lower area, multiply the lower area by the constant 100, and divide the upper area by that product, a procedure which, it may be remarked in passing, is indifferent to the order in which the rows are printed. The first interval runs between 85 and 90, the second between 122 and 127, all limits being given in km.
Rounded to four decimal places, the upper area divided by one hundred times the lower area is 0.0107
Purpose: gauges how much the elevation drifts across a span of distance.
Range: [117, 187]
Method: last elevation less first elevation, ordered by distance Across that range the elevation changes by -1.0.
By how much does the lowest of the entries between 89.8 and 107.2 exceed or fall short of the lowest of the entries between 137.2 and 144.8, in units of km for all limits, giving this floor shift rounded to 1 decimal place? -0.8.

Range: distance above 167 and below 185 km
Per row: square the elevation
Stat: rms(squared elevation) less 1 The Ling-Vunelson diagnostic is 1.0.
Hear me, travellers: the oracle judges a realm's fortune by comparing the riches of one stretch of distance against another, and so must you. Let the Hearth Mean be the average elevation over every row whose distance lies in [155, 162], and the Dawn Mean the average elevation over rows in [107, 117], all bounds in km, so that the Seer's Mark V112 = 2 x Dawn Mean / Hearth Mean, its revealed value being 1.8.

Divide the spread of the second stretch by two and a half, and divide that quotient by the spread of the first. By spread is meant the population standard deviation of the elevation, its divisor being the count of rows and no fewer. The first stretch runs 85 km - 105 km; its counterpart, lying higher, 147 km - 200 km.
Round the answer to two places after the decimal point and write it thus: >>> 0.58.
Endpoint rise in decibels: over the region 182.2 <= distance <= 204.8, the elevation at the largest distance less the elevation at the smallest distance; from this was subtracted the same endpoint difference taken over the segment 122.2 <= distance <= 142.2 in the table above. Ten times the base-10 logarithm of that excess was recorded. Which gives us -2.4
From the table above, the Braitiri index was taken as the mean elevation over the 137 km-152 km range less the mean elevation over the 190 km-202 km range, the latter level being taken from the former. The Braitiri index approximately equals 0.6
